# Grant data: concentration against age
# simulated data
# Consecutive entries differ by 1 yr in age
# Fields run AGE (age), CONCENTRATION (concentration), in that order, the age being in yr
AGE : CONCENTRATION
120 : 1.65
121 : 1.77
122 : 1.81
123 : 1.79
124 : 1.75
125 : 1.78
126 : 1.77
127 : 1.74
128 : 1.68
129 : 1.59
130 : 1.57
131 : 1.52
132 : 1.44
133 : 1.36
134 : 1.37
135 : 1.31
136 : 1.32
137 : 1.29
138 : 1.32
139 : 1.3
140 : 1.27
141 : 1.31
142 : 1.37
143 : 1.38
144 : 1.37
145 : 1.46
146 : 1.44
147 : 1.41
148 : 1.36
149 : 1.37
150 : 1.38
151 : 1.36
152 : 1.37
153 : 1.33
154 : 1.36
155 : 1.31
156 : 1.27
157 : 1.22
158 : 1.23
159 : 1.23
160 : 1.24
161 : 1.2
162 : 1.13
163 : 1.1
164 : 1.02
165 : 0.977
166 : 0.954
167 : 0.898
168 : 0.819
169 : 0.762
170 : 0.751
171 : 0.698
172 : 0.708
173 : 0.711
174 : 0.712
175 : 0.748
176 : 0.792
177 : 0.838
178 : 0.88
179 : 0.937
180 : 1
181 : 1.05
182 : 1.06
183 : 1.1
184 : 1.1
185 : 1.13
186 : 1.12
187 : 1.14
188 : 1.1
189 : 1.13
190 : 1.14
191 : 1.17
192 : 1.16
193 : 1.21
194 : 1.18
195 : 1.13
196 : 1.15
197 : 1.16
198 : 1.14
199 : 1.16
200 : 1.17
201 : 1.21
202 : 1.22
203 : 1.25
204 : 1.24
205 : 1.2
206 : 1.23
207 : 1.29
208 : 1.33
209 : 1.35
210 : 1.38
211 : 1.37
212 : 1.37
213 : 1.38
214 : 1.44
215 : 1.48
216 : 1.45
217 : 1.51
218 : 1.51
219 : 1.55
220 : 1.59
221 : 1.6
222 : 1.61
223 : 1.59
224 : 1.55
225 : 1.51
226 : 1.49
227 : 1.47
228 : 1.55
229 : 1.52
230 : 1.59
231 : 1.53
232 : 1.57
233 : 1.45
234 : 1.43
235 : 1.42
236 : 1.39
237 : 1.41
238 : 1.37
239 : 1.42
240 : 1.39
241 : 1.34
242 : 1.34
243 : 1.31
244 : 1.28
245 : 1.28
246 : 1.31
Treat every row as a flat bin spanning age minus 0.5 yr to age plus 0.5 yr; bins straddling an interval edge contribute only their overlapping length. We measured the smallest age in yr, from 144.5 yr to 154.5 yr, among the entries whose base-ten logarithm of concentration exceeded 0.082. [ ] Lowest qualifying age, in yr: 145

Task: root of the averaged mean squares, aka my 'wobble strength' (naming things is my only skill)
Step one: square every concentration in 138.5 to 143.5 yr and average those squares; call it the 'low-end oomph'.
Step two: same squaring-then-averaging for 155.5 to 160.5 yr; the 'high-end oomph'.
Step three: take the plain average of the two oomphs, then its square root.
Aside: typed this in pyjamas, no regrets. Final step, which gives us 1.28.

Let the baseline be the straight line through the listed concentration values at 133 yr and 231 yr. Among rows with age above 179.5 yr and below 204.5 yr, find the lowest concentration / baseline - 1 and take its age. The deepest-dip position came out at 180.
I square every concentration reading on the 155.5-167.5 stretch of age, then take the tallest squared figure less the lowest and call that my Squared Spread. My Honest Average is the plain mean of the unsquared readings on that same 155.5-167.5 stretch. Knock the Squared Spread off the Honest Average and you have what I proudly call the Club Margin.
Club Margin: 0.32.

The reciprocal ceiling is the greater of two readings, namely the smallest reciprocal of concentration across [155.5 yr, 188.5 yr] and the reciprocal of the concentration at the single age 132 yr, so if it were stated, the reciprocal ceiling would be 0.79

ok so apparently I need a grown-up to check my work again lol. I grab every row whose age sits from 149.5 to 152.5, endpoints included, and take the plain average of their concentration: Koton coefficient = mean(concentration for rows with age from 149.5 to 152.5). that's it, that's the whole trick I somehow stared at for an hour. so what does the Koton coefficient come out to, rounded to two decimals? 1.37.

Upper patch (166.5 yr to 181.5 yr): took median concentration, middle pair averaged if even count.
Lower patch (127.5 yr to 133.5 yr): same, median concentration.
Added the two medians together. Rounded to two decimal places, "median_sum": 2.34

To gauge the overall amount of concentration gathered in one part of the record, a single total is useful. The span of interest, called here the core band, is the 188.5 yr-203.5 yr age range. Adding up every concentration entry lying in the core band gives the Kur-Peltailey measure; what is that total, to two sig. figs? 18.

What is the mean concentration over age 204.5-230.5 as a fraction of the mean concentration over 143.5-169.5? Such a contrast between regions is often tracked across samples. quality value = 1.20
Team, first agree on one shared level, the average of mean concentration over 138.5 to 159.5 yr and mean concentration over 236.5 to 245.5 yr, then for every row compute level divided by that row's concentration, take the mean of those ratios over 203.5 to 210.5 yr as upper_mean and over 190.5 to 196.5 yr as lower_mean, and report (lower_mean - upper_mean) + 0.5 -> 0.61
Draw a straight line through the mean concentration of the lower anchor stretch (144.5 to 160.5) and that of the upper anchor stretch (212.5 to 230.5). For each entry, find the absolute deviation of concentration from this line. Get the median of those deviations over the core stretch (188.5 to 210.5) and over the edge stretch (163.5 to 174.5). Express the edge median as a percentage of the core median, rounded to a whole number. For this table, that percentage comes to 230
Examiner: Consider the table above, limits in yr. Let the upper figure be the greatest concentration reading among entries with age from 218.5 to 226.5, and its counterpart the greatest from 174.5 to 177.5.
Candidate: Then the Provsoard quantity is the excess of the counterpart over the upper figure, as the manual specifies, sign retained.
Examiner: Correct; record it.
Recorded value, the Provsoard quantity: -0.8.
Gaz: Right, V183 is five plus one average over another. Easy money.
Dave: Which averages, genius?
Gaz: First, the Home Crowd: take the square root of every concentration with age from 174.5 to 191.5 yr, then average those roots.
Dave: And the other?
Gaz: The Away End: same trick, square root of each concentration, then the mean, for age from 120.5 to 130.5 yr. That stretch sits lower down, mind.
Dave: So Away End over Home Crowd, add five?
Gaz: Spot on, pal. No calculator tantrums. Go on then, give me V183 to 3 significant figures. 6.30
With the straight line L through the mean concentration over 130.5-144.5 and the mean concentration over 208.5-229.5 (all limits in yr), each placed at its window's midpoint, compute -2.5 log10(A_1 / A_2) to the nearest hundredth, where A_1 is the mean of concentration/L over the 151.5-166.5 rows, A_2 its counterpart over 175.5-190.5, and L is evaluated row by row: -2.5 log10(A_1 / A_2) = -0.19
